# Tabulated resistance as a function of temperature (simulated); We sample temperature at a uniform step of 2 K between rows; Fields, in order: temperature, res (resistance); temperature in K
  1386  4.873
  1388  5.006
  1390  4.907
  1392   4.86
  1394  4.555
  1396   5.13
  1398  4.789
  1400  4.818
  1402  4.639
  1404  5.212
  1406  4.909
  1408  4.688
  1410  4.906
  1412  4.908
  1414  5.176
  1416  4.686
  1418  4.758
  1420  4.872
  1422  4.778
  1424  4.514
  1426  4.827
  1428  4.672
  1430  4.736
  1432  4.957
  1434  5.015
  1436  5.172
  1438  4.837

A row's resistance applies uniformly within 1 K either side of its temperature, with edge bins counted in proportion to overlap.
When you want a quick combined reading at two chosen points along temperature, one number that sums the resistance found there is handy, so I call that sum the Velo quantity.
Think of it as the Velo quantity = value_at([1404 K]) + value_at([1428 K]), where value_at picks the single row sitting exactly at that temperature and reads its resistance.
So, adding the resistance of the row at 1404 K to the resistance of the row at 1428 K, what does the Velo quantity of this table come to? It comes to 9.9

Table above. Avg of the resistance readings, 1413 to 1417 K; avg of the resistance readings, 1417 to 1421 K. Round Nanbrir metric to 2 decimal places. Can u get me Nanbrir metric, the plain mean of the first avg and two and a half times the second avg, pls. 8.48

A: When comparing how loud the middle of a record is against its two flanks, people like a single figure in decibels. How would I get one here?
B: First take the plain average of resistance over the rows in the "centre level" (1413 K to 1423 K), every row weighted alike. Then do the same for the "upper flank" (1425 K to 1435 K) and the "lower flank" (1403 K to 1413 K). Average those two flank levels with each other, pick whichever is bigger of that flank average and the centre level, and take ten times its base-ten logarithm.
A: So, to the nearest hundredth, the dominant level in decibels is 6.89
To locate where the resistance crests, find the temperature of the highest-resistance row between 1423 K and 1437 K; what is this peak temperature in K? 1436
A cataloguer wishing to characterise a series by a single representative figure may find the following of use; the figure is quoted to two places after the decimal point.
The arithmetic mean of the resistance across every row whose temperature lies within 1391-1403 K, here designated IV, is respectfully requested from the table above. 4.80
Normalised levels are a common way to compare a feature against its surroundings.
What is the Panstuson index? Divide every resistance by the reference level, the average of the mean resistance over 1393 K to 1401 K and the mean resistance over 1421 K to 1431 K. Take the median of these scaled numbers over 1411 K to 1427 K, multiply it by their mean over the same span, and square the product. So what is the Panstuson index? 1.04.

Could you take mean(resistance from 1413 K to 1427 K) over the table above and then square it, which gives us 23.1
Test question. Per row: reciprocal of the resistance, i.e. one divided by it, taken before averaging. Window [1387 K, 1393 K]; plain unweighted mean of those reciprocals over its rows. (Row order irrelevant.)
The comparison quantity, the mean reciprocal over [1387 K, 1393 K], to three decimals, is 0.203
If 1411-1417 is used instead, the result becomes 0.203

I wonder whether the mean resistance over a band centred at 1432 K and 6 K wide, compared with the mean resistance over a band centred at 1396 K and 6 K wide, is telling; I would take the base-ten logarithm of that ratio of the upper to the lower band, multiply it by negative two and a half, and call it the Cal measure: -0.02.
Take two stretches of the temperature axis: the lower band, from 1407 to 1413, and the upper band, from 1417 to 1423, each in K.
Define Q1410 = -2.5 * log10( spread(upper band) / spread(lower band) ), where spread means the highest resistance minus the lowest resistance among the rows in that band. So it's 0.71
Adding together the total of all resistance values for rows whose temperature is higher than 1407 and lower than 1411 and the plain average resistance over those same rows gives 14.4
